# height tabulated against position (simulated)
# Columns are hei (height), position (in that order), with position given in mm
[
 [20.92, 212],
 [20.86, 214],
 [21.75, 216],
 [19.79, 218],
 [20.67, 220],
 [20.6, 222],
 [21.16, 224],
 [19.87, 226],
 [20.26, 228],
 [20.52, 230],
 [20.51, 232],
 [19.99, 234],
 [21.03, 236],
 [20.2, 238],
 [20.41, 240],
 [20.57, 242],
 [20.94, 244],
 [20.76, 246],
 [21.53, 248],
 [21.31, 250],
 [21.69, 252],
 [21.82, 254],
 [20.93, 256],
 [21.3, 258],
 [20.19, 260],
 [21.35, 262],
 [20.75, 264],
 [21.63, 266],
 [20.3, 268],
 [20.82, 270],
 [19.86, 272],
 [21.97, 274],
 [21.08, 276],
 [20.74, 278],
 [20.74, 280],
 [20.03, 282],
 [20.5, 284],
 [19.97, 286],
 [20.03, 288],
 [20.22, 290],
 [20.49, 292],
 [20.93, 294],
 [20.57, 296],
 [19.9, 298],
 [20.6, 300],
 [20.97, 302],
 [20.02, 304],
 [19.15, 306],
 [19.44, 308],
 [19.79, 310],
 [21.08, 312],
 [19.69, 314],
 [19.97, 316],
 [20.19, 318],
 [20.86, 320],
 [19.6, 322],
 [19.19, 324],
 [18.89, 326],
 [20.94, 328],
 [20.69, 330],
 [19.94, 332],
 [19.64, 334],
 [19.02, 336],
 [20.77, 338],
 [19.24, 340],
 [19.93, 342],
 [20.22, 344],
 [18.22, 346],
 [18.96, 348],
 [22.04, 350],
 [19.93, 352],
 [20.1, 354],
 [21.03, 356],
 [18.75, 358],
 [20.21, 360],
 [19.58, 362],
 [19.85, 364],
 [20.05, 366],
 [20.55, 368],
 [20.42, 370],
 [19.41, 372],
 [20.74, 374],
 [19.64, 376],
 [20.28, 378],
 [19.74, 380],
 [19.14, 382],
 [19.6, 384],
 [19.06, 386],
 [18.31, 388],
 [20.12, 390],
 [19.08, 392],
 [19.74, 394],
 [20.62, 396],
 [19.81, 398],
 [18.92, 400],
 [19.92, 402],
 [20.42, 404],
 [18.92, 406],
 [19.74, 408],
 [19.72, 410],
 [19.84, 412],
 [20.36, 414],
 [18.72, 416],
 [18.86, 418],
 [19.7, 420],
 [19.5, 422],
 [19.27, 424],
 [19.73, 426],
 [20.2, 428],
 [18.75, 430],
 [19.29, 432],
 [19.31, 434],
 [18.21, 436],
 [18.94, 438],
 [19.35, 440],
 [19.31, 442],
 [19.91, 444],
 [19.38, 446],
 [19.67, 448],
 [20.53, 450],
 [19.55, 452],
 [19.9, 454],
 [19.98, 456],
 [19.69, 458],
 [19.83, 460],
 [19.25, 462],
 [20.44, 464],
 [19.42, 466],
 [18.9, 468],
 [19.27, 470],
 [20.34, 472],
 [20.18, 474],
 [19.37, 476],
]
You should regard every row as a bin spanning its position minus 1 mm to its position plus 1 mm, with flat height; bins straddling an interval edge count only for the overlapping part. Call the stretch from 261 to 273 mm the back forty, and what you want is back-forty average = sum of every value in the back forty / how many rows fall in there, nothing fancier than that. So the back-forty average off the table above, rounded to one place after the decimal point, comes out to 20.8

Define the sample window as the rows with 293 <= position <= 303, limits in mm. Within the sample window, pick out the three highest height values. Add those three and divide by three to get 20.8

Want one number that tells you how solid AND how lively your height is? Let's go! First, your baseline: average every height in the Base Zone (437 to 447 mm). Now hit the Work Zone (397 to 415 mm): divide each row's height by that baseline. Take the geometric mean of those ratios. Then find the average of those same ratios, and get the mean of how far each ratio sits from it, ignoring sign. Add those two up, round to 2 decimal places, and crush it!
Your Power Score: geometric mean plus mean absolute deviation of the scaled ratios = 1.04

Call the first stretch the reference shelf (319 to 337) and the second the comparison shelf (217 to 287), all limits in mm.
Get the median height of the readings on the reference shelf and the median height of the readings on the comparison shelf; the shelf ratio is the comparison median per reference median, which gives 1.056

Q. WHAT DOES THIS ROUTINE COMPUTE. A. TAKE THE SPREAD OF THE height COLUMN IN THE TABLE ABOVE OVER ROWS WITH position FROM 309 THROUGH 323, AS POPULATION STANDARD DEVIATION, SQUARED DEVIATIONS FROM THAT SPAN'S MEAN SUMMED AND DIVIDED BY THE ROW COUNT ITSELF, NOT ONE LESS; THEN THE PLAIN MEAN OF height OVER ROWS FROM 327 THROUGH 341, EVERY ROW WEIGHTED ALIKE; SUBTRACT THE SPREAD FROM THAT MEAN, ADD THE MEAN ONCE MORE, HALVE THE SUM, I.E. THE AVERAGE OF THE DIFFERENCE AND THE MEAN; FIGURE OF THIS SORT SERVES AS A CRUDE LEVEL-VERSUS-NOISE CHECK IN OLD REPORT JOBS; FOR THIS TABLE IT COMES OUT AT 19.8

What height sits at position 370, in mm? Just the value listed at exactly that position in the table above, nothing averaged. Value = 20.42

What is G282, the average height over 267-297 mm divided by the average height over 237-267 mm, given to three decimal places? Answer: 0.977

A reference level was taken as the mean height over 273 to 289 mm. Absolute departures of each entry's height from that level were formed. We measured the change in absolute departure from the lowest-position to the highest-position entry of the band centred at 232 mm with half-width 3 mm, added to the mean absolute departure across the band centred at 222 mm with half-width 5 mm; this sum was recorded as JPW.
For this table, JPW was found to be 1.0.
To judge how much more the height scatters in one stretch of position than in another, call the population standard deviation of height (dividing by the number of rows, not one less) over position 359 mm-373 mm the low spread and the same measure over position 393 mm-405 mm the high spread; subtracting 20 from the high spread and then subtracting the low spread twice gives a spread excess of -20.2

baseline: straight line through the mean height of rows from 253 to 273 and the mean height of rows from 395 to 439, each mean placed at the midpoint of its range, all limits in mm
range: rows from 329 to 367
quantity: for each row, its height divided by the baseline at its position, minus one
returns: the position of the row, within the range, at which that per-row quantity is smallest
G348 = 346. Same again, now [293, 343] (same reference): 326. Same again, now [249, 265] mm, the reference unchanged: 260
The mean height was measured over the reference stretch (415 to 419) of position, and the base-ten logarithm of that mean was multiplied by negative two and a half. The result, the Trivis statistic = -3.18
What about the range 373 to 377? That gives -3.26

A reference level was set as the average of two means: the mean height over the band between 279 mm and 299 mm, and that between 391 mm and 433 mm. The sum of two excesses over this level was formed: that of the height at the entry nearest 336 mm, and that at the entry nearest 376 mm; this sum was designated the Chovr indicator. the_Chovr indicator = -1.3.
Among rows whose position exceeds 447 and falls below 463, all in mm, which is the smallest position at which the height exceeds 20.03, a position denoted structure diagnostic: 450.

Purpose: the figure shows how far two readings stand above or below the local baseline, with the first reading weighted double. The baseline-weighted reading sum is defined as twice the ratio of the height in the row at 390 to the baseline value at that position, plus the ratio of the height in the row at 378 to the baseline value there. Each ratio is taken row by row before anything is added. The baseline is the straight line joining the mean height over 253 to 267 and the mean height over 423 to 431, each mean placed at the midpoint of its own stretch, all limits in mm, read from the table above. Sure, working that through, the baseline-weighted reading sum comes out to 3.04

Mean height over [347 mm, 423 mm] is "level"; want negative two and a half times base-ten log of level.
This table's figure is -3.24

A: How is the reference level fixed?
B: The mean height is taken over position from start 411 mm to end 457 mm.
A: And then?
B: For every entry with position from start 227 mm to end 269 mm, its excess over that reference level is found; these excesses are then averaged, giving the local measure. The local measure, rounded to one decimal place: 1.4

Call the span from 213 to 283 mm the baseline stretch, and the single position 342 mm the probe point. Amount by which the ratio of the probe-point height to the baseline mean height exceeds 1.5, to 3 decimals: -0.542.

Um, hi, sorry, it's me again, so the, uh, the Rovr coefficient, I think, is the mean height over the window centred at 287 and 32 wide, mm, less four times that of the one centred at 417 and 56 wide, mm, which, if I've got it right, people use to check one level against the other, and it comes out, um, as -57.5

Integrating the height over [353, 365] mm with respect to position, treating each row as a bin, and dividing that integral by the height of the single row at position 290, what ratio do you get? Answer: 11.8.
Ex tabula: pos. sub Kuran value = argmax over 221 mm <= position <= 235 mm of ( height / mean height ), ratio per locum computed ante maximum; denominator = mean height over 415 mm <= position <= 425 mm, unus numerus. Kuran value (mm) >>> 224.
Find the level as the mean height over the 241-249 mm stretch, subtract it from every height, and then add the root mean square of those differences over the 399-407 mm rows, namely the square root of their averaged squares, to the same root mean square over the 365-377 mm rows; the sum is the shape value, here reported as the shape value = 2.50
